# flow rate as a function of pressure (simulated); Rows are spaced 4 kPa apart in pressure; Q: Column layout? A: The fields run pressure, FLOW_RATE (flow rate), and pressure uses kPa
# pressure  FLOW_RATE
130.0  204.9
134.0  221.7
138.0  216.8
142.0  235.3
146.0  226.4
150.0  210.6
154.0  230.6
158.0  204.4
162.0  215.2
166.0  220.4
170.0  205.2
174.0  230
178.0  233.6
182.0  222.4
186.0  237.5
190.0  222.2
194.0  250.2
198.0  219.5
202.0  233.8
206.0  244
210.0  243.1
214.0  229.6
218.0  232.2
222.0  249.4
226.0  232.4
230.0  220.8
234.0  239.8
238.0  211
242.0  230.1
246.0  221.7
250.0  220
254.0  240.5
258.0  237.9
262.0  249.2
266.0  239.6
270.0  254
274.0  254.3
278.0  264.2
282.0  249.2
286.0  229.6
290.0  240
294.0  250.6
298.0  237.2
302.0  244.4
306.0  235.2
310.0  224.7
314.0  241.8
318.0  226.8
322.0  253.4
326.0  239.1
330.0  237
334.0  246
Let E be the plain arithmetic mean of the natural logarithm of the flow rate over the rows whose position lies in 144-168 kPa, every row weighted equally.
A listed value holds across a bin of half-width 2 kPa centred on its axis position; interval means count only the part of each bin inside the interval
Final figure 5.38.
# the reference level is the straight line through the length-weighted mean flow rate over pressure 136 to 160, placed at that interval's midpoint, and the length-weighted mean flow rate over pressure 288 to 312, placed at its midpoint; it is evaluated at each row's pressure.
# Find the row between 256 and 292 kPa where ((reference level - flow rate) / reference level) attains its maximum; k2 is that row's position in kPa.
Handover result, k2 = 286.0 kPa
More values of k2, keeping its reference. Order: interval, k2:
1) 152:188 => 170.0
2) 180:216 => 198.0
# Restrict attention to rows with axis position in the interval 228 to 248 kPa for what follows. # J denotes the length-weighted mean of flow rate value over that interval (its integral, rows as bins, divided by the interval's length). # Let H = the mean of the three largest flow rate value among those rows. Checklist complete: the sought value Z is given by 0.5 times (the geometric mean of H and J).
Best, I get 114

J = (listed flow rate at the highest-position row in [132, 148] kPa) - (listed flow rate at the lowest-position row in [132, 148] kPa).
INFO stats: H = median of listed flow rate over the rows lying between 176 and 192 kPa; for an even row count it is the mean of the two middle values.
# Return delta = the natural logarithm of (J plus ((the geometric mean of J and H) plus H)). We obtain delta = 5.58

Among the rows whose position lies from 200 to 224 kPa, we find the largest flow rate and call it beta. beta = 249.4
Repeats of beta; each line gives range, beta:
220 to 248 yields 249.4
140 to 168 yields 235.3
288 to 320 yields 250.6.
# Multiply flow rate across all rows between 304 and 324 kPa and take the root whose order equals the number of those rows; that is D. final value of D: 236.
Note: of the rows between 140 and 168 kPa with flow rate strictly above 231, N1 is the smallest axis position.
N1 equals 142.0 kPa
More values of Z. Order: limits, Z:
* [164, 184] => 113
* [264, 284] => 127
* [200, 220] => 119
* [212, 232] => 118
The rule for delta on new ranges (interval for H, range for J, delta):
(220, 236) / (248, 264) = 5.85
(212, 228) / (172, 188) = 5.64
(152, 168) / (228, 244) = 5.61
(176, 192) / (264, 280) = 5.79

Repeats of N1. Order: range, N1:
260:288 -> 262.0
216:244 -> 218.0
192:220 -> 194.0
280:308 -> 282.0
